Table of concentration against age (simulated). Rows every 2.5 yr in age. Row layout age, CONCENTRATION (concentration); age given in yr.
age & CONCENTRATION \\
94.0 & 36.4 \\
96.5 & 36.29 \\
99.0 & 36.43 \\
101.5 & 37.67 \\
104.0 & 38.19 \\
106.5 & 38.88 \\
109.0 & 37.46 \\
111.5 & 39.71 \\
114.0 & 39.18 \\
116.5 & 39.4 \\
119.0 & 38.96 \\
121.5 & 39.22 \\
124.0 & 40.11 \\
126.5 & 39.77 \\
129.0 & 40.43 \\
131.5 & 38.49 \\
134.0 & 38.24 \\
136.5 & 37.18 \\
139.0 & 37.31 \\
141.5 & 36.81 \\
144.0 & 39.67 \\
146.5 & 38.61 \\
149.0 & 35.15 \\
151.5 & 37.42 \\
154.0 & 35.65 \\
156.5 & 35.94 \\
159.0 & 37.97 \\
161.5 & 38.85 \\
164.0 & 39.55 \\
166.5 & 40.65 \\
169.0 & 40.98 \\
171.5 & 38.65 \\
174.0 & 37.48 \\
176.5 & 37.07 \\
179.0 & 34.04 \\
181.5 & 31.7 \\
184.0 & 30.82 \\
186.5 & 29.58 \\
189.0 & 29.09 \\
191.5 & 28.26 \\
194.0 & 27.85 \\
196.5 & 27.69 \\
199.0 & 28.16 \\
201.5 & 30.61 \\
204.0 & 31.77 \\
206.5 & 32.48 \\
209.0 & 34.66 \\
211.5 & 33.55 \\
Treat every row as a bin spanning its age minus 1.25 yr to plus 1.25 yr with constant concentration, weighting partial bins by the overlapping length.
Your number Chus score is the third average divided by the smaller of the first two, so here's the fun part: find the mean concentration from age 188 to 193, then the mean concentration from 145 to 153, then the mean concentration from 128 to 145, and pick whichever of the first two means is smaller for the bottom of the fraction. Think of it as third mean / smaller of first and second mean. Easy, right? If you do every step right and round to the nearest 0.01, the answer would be 1.34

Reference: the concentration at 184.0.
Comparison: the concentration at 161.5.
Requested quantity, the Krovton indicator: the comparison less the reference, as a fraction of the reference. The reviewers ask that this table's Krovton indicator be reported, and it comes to 0.26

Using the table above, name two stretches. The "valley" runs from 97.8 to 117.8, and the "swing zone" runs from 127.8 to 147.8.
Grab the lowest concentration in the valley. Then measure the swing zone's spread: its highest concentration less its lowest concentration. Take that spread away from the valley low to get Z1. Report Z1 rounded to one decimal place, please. 32.8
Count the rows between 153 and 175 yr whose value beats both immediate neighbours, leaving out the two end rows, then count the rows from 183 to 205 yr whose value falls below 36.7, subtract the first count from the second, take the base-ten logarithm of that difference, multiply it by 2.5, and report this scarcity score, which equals 2.3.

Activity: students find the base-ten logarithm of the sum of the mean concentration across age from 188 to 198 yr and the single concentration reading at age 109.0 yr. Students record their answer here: 1.817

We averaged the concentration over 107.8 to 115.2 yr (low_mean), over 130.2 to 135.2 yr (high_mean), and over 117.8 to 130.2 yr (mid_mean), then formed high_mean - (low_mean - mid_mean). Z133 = 39.3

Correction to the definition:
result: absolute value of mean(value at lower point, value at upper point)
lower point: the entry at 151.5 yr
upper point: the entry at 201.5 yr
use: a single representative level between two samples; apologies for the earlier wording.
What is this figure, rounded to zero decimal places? 34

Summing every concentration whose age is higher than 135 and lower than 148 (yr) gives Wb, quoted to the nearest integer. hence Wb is 190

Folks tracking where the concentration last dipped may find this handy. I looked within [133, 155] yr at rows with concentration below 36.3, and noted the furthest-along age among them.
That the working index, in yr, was 154.0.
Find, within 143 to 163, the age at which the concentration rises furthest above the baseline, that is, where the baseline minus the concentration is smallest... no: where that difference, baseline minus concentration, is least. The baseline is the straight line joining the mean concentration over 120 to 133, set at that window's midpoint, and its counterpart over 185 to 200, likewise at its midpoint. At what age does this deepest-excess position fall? 161.5 yr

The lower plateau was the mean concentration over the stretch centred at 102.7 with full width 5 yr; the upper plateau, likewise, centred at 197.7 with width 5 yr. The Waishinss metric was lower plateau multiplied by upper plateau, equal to 1059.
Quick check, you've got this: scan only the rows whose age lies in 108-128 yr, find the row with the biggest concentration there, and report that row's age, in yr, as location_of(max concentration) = 124.0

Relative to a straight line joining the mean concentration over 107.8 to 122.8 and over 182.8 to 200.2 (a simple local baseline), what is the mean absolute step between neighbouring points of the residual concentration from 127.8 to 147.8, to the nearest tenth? 1.0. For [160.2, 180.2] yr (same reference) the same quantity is 1.2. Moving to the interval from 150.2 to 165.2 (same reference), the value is 1.3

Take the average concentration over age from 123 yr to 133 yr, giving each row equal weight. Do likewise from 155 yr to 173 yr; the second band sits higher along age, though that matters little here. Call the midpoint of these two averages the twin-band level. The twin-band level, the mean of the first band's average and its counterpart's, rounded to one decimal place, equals 39.3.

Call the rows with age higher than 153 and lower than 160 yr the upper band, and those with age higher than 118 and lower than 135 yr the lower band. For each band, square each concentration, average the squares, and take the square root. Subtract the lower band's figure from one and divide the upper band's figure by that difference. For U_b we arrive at -0.95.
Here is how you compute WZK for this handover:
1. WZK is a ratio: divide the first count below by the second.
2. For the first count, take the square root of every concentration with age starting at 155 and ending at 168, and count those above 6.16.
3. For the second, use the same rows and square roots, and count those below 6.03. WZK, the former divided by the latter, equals 4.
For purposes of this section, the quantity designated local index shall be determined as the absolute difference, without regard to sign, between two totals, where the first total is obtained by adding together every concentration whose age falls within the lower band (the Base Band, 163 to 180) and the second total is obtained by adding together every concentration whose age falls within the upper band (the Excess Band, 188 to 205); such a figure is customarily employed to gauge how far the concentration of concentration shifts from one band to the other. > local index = 65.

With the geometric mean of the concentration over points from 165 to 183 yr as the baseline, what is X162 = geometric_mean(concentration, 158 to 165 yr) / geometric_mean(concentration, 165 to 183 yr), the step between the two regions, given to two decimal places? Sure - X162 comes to 1.05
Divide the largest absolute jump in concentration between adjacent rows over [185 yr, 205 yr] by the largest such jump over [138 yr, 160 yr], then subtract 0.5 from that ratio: 0.2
